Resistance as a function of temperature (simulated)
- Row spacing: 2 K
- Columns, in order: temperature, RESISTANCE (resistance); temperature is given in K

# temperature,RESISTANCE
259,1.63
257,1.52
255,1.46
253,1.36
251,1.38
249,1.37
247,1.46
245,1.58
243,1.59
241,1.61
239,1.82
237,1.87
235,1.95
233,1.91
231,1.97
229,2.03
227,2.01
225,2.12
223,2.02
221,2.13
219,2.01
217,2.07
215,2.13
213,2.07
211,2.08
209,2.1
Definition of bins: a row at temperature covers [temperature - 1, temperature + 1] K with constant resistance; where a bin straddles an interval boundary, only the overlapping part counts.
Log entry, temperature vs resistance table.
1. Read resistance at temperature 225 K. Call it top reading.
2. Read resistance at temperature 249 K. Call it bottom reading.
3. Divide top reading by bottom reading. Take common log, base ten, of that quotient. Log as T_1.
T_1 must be 0.19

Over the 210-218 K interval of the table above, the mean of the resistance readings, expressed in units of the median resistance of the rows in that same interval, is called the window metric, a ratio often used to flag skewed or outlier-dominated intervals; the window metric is 1.006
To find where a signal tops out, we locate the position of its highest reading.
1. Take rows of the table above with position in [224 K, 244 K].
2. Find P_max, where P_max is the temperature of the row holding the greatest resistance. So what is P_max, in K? 225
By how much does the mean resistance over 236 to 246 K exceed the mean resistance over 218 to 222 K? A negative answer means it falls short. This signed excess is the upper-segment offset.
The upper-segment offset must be -0.38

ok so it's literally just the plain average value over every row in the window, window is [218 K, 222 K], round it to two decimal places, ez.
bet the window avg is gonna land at 2.07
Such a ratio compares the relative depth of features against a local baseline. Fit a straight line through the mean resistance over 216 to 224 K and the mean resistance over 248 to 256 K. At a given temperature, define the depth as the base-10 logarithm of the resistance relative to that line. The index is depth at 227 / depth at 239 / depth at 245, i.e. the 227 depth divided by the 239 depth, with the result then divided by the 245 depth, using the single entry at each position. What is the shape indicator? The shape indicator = 47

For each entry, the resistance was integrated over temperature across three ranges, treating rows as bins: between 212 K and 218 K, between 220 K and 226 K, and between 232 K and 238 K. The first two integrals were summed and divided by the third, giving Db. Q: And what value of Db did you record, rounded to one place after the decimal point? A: 2.2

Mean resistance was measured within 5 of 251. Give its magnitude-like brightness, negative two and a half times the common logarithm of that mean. -0.37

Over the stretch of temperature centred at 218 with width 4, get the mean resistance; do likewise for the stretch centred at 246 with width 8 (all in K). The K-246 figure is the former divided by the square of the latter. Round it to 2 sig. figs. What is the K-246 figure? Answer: 0.91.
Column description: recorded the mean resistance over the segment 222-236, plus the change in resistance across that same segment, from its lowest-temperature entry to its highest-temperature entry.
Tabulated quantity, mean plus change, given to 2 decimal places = 1.93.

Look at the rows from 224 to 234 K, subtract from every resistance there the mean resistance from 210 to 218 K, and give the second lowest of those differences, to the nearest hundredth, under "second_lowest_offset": -0.12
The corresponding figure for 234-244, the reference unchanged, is -0.48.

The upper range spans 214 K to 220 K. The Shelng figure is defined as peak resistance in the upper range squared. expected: 4.5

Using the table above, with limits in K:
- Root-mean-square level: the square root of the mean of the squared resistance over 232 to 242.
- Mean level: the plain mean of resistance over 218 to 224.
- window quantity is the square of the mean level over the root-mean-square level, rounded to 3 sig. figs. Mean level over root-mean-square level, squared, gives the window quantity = 1.25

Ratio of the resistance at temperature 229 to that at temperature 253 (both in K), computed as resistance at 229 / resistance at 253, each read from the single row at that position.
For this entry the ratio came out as 1.49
